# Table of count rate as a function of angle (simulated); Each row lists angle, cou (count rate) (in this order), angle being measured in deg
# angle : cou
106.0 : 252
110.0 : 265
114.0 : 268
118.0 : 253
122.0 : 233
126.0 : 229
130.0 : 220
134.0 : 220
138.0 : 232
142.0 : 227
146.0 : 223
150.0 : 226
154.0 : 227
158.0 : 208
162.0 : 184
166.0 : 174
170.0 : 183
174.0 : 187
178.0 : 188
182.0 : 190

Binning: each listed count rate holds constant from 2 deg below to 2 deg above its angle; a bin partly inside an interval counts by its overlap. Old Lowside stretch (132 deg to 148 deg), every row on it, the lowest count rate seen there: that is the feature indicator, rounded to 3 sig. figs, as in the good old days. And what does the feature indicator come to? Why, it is 220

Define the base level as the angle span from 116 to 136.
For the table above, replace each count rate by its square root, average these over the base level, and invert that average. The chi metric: 0.0658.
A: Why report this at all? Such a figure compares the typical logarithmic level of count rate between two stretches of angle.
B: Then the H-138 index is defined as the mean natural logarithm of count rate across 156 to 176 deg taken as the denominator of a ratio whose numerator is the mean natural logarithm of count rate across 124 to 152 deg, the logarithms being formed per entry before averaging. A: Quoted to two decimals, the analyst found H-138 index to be 1.04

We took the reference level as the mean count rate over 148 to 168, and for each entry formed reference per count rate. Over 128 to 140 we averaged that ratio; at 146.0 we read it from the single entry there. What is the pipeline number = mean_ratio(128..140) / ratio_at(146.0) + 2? 3.00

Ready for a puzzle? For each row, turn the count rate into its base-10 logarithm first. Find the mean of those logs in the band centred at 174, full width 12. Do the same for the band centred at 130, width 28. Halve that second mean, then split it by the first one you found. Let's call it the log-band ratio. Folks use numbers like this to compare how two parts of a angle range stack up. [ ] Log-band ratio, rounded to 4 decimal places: 0.5205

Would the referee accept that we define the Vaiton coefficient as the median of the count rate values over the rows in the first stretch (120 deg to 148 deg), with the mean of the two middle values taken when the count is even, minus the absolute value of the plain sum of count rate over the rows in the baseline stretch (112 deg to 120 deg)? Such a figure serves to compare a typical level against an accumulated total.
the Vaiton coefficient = -294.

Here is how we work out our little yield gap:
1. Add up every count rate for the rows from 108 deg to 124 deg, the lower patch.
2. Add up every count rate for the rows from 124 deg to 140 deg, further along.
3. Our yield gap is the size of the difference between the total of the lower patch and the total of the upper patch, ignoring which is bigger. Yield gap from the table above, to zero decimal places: 118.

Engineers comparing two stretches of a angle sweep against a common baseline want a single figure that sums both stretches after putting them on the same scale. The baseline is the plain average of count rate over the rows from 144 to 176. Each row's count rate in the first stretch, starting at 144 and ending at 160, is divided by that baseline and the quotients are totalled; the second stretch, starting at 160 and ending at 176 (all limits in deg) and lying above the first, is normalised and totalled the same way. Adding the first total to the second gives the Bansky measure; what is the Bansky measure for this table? 8.0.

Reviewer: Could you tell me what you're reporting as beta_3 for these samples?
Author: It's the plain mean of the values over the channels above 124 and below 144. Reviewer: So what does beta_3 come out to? 226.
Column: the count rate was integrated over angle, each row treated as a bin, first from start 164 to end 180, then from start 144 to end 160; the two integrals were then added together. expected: 6464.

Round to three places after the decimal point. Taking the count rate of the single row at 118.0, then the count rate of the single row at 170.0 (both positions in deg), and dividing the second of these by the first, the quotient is 0.723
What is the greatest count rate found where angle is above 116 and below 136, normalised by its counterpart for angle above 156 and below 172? 1.22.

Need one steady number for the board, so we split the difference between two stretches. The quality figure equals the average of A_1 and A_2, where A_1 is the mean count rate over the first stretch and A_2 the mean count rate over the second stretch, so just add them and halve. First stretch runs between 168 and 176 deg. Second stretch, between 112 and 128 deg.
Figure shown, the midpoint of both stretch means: 215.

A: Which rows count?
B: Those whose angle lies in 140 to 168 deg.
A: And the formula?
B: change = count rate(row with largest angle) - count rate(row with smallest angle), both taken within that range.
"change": -53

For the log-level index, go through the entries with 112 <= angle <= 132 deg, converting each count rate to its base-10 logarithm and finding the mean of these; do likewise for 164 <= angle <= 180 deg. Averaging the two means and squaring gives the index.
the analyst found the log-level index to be 5.388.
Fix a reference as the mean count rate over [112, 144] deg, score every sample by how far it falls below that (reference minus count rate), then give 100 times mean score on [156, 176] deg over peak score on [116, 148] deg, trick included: 315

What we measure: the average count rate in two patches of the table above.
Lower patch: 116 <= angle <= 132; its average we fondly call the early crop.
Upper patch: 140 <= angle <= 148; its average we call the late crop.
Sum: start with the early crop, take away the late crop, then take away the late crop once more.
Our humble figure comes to -216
